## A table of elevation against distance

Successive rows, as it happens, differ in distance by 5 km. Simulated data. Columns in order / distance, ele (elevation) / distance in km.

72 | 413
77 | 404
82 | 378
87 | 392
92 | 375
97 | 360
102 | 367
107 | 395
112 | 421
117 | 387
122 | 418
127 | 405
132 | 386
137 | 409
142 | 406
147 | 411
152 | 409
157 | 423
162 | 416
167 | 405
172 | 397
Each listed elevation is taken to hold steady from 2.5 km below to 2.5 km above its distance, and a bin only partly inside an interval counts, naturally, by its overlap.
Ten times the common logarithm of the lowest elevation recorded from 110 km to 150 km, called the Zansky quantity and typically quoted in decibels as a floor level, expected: 25.9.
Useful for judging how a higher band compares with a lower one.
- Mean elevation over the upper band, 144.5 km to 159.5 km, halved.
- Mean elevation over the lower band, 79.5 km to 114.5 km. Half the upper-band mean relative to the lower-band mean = 0.54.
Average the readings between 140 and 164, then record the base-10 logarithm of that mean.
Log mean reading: 2.62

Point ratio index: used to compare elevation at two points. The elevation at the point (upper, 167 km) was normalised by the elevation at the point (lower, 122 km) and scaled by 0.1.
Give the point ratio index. 0.097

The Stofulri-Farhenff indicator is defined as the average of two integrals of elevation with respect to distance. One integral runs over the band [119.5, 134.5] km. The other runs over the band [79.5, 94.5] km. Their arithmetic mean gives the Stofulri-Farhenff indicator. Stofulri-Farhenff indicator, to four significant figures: 5885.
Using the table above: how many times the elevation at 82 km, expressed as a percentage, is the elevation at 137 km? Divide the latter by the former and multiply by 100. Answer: 108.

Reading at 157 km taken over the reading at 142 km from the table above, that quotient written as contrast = 1.04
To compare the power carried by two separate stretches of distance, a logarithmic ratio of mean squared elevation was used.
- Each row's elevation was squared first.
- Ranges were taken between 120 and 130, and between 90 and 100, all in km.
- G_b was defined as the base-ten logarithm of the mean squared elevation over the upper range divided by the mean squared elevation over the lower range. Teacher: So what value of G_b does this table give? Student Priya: 0.10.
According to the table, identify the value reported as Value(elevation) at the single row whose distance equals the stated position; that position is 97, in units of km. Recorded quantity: 360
